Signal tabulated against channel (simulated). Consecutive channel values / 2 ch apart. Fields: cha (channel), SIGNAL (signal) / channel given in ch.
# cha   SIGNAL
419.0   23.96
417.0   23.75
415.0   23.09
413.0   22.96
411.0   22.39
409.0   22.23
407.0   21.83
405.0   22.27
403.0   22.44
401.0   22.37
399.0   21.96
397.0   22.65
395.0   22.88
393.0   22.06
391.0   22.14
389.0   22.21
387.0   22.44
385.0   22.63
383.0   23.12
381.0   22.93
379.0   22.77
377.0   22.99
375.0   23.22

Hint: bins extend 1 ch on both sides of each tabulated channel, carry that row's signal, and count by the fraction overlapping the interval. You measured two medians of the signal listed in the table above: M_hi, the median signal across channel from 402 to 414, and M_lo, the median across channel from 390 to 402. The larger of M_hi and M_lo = 22.3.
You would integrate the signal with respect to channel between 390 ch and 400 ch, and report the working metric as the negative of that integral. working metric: -223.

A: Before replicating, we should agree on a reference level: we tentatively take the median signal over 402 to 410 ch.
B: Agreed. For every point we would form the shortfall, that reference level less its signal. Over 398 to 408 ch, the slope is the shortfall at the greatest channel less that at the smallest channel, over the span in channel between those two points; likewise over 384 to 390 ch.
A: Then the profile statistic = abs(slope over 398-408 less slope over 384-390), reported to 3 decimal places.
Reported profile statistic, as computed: 0.089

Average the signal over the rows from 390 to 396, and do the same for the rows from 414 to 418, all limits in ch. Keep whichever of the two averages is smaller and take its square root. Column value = 4.73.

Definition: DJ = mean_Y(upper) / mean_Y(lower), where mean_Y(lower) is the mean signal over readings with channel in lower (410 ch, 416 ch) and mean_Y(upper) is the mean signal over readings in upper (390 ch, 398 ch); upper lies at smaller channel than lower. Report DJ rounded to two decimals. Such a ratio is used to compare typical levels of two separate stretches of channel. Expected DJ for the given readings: 0.98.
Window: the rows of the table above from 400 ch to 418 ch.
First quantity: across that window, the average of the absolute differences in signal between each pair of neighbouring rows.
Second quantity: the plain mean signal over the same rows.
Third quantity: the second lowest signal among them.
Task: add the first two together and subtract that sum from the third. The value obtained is -0.69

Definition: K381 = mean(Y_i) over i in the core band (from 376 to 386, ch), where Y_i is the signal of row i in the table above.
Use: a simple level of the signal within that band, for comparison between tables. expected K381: 22.9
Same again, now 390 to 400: 22.3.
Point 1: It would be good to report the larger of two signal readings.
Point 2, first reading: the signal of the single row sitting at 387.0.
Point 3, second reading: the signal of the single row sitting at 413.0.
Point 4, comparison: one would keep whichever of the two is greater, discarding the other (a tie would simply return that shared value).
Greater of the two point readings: 23.0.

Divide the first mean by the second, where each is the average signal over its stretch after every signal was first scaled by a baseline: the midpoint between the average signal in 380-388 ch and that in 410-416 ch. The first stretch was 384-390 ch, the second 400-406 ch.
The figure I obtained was 1.00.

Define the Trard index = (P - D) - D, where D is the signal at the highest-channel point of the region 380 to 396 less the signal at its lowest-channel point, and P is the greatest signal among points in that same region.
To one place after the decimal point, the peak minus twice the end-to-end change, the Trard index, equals 23.2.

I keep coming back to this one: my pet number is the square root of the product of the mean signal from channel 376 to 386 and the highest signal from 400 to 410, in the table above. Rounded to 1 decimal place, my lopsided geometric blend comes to 22.7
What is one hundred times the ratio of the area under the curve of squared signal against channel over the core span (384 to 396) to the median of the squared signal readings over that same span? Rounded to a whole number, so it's 1208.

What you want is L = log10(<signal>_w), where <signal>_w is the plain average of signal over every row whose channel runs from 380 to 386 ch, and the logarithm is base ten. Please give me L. 1.36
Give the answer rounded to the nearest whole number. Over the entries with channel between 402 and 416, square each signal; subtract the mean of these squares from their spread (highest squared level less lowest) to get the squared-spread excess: -448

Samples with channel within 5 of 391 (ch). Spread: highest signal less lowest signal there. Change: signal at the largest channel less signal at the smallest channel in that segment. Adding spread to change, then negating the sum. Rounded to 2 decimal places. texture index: -1.26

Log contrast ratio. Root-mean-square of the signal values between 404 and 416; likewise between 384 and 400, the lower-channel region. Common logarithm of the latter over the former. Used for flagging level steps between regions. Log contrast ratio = -0.002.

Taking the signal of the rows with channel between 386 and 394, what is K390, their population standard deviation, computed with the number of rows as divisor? 0.14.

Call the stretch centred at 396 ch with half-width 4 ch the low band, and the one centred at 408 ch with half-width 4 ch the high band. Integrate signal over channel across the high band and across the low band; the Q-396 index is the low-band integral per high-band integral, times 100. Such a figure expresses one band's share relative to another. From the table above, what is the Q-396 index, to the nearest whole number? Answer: 101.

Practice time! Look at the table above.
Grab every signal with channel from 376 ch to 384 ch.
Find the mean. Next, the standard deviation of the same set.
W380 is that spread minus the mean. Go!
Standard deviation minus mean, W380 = -22.8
